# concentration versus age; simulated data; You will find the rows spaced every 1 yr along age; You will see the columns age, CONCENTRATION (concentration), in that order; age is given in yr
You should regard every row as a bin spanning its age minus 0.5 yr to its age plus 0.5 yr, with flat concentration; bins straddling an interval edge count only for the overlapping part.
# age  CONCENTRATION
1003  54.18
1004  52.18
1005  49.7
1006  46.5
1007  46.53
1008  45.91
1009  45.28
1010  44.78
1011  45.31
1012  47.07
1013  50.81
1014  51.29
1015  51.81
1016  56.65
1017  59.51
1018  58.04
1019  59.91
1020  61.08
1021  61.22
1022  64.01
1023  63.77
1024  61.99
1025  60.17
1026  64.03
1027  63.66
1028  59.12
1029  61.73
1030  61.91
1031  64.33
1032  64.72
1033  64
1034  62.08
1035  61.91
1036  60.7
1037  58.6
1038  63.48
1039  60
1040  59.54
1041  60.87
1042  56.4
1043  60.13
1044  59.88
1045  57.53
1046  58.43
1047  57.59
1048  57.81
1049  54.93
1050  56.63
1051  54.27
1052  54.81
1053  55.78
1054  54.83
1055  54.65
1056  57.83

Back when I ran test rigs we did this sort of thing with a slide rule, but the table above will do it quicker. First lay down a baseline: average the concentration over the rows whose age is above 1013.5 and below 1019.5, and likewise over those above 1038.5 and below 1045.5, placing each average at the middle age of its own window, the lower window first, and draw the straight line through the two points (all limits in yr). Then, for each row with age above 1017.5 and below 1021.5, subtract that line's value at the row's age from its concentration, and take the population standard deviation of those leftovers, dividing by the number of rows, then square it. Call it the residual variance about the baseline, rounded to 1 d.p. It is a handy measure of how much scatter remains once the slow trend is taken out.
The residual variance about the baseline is 1.3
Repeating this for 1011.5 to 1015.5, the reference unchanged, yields 3.1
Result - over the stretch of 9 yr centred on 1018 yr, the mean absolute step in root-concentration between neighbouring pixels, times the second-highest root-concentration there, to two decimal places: 1.01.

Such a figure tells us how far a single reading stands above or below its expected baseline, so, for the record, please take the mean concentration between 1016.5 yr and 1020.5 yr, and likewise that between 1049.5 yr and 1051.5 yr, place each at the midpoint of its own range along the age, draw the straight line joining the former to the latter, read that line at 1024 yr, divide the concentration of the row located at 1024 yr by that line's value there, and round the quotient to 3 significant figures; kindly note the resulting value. 1.05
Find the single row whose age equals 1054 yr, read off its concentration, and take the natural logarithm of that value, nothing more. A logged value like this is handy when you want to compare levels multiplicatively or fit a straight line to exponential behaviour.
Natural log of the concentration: 4.00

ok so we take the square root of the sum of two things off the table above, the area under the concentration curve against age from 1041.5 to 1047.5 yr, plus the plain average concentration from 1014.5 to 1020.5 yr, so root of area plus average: 20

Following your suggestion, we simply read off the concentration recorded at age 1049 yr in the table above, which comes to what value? 54.93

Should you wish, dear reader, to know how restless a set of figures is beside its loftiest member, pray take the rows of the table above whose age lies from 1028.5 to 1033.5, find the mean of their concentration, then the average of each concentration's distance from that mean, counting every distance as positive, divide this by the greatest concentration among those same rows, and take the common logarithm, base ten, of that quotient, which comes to -1.73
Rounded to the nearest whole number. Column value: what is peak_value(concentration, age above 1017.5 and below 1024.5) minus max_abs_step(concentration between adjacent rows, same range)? 61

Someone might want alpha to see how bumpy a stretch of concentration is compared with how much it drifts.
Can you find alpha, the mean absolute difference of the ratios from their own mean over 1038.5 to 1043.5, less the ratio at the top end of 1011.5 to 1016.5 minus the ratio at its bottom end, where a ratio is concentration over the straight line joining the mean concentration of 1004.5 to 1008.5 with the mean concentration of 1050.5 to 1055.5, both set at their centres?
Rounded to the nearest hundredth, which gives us -0.16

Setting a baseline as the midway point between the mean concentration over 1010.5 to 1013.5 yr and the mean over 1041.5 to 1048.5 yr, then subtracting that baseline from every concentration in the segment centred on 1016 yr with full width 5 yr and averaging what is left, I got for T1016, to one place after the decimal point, 2.5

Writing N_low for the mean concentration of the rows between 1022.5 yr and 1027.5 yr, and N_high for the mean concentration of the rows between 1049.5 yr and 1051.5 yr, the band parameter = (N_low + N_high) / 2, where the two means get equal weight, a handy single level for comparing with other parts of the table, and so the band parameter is 59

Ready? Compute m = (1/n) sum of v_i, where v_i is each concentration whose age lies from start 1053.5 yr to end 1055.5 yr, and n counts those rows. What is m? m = 54.7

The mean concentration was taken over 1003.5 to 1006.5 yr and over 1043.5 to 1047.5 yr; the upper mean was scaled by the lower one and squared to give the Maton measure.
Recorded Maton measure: 1.4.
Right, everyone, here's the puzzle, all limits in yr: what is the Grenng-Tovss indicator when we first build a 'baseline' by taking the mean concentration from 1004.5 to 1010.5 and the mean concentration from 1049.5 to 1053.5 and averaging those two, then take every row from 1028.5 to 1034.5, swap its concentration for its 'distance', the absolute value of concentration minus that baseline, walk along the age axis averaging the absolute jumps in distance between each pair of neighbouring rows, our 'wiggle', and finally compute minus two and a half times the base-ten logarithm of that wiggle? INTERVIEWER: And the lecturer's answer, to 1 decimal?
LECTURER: -0.1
